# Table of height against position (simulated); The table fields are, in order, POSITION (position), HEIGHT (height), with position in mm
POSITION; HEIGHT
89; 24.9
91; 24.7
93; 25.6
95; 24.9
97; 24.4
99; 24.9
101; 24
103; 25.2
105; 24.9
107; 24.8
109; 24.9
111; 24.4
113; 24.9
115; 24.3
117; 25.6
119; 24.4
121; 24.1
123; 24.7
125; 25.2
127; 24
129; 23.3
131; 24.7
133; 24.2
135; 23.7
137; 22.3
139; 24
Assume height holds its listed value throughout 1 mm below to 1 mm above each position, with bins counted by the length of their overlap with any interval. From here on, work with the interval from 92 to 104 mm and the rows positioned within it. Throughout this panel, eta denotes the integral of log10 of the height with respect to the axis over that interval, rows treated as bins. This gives 17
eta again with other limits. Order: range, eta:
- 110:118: 11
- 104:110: 8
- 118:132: 19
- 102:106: 6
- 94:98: 6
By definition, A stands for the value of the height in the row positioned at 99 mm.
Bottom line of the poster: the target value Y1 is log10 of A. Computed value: 1.40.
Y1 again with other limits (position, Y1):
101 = 1.38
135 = 1.37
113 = 1.40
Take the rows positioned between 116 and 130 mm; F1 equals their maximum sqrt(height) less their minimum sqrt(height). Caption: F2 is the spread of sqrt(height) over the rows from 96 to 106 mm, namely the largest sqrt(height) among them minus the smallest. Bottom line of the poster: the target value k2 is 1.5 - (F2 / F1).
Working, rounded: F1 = 0.23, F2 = 0.121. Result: 1.0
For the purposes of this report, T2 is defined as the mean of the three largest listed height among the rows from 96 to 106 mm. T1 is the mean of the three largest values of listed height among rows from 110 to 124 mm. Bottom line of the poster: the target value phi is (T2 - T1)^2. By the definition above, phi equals 0.00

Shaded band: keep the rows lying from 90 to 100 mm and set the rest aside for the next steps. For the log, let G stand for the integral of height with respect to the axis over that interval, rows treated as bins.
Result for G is 249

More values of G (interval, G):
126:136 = 240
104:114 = 248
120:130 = 243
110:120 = 247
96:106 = 247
